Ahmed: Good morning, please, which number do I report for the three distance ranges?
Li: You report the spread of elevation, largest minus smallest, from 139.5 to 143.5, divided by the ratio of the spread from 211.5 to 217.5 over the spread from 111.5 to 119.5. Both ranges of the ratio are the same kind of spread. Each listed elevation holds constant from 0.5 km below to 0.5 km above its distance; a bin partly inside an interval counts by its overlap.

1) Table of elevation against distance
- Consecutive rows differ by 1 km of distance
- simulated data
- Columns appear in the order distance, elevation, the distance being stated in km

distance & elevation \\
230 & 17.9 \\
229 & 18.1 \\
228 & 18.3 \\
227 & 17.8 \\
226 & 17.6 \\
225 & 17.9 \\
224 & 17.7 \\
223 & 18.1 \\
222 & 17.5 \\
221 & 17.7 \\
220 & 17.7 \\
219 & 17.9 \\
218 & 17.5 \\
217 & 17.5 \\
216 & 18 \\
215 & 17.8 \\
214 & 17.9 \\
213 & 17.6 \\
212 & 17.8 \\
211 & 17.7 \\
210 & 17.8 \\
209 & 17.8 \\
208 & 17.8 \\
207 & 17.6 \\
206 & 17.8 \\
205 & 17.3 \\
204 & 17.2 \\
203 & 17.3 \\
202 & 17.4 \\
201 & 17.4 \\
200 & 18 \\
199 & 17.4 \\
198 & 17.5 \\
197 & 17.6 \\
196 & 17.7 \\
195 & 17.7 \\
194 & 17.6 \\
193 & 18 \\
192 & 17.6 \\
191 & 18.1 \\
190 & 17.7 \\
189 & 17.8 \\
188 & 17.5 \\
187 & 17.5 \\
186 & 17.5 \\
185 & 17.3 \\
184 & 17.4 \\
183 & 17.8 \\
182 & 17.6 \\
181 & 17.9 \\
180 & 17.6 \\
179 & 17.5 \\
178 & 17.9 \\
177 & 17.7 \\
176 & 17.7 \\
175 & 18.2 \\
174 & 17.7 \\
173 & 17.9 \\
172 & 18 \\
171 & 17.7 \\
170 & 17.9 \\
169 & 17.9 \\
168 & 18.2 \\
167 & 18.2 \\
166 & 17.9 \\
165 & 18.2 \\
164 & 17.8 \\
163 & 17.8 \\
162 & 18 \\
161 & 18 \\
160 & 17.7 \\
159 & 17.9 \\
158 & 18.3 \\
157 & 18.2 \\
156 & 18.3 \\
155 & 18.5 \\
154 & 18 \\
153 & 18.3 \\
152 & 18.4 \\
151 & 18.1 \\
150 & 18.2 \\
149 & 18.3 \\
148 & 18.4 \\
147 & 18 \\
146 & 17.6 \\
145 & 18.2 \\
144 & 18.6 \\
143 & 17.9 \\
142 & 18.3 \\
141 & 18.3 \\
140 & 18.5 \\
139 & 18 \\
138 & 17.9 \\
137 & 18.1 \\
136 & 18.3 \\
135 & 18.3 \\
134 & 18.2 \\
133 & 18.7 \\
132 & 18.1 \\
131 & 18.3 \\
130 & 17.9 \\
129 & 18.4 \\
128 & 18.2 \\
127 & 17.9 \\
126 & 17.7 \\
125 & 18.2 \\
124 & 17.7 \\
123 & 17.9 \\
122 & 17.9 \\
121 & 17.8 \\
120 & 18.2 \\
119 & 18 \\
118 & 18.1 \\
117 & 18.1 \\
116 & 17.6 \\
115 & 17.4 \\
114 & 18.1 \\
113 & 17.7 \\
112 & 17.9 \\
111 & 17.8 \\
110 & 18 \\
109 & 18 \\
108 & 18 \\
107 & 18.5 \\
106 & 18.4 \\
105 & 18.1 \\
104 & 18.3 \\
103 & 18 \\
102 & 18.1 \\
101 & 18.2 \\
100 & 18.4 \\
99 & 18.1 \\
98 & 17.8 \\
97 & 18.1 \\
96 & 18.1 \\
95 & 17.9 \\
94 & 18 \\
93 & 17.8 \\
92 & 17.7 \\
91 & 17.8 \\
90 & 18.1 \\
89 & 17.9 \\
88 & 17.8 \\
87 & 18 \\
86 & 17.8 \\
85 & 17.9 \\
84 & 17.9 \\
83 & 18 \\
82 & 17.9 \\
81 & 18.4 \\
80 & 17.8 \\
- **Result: 0.8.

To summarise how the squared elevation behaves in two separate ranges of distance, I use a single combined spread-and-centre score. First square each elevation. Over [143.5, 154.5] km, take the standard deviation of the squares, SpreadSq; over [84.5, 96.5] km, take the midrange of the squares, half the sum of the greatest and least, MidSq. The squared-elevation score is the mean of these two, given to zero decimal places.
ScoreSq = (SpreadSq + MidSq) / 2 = 165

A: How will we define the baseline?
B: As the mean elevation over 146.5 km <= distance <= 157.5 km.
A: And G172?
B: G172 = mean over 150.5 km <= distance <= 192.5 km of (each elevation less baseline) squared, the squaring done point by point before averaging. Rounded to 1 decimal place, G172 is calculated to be 0.2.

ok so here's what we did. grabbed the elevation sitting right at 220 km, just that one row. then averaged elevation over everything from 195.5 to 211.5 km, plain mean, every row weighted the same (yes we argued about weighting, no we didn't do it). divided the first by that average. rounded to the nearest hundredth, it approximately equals 1.01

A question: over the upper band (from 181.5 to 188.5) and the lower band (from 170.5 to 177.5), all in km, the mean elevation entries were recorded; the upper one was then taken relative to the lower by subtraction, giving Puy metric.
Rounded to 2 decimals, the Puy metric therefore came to -0.33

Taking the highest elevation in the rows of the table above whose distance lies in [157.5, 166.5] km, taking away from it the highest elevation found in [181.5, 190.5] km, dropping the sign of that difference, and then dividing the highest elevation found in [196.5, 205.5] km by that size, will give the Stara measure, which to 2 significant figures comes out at 36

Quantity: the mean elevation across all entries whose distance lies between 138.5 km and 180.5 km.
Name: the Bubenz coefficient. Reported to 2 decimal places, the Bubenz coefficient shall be 18.04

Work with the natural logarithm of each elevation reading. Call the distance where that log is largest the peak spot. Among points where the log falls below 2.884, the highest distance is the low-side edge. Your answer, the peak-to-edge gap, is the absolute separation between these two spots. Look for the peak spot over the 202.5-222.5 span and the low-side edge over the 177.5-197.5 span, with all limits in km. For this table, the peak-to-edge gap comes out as 19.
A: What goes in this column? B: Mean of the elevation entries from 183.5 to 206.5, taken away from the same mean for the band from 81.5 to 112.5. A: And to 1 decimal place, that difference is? 0.4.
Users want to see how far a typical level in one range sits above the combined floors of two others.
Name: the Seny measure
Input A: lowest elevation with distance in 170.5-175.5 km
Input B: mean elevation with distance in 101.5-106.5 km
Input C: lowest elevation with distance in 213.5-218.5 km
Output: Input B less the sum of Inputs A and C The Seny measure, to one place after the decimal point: -17.0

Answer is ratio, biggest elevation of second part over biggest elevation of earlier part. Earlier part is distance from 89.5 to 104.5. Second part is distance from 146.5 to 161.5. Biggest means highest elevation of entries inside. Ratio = 1.01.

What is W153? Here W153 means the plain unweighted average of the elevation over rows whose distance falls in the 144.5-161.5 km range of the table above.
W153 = 18.1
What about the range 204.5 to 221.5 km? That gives 17.7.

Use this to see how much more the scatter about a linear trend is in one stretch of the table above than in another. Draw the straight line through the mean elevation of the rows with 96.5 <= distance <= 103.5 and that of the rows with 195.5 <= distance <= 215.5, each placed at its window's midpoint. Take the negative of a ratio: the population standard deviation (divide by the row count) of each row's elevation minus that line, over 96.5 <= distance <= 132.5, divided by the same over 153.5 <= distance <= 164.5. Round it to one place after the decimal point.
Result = -1.0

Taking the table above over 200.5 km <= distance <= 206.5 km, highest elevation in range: 17.8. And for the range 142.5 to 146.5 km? 18.6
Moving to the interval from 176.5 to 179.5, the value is 17.9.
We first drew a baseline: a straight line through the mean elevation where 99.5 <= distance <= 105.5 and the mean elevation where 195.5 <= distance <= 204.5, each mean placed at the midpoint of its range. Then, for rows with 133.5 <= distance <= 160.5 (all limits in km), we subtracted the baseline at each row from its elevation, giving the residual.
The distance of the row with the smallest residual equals 146 km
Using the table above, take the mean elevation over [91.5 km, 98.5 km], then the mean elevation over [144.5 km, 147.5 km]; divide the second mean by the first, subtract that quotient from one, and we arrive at -0.001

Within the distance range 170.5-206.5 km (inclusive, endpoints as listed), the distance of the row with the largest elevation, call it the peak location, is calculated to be 175 km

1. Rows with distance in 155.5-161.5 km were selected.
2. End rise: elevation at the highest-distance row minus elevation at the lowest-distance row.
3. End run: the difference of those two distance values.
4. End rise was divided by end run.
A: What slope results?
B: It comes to -0.06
